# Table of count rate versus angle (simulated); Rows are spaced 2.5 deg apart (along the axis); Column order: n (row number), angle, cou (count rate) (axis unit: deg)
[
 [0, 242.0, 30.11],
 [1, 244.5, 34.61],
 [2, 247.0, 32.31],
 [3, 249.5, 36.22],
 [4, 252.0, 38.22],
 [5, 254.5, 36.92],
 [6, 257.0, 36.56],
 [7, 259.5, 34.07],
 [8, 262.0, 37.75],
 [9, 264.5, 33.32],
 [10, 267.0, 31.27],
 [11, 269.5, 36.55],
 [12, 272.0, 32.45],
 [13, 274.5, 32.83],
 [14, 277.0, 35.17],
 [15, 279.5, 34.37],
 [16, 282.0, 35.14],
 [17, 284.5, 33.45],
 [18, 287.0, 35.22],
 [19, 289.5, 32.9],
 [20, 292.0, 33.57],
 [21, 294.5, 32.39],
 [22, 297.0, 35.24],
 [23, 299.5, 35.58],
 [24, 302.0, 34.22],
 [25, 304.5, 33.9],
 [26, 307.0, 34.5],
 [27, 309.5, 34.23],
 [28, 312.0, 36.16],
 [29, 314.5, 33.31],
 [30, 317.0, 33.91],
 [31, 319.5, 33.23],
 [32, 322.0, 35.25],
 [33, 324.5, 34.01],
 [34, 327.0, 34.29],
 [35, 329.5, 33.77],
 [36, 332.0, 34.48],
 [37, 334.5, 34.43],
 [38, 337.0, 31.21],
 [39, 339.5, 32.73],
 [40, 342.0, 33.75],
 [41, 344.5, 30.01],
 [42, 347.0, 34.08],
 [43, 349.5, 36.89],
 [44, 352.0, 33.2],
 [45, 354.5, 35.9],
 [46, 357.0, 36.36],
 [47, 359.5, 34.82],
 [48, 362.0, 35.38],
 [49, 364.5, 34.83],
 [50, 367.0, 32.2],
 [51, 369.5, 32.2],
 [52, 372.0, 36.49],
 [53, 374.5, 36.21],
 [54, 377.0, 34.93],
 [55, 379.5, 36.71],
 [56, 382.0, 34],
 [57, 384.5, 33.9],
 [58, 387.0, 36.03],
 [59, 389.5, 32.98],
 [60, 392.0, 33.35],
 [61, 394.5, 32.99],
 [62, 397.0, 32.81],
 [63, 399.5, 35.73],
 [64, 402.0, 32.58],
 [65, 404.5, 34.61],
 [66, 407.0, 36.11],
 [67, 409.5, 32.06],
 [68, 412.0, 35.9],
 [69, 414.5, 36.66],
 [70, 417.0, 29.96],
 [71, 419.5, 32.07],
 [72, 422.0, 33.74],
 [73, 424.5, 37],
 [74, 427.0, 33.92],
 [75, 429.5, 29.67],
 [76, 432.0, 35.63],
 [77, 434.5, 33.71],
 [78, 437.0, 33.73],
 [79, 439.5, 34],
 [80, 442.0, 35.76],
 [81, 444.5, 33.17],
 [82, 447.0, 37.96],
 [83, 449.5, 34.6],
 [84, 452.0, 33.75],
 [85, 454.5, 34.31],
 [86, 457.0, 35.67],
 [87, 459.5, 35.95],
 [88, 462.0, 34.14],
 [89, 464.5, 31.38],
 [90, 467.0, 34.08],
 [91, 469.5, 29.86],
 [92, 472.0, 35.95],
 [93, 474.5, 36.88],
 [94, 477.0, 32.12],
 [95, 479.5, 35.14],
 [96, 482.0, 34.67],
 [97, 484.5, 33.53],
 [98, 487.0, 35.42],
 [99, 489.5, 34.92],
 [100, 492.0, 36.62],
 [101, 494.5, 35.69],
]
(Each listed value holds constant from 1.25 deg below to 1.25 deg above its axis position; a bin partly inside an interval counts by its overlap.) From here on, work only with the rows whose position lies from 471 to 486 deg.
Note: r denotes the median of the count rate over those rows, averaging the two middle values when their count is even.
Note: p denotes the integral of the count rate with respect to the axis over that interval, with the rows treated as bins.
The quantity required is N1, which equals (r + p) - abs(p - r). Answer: 69.8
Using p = 521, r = 34.9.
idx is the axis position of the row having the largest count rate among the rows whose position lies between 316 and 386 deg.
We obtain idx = 349.5 deg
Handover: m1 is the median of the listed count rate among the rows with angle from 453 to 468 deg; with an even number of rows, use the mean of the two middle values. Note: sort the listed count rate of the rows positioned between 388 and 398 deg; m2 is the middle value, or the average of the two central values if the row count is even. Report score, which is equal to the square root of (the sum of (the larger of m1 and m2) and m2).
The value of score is 8.20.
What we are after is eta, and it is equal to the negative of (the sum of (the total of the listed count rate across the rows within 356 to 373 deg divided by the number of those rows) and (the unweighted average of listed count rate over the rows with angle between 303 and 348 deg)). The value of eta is -68.3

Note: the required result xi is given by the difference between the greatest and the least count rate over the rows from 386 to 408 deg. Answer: 3.5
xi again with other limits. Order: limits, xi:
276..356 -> 6.9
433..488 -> 8.1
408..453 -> 8.3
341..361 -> 6.9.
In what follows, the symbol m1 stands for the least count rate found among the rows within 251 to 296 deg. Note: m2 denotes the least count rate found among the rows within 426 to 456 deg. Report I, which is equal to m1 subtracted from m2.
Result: -1.6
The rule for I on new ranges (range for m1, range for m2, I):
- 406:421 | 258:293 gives 1.3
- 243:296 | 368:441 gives -1.6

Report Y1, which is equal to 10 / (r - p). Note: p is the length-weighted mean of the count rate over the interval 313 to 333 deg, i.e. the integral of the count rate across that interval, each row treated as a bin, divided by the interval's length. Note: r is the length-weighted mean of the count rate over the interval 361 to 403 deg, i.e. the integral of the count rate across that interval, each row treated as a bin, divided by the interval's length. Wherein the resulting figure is 38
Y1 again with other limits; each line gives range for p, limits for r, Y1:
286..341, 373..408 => 21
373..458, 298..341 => -44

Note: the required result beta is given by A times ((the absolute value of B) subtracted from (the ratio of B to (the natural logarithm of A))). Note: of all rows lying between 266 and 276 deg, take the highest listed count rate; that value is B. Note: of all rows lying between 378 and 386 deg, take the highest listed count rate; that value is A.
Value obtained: -969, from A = 36.71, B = 36.55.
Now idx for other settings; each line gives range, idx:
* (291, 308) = 299.5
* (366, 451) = 447.0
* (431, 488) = 447.0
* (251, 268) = 252.0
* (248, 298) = 252.0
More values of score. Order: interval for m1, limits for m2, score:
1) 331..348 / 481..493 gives 8.36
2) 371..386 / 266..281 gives 8.32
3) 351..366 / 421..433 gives 8.31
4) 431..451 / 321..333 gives 8.28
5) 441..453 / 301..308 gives 8.30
